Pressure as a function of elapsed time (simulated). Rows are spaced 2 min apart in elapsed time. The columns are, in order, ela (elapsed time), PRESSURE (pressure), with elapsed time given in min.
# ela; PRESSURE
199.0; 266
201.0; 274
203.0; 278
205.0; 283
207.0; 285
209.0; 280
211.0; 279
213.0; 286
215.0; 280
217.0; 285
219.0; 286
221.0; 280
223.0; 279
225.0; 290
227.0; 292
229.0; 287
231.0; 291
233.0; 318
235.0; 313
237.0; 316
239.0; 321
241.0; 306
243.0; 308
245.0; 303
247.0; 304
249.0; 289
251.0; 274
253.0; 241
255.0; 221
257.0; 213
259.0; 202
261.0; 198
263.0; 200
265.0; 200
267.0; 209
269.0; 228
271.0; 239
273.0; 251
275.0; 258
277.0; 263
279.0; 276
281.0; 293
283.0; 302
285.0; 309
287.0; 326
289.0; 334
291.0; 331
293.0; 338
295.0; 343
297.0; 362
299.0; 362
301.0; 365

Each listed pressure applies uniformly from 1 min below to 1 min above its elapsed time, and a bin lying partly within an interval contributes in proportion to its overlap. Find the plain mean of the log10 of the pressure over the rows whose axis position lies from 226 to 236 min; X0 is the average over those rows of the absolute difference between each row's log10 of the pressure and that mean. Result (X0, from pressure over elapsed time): 0.018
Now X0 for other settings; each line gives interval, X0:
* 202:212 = 0.004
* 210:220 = 0.005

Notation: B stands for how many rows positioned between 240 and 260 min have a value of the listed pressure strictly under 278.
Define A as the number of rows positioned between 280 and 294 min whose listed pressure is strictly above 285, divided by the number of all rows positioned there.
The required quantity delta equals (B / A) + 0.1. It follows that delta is 5.1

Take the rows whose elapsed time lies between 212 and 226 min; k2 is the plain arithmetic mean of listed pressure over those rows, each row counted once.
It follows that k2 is 284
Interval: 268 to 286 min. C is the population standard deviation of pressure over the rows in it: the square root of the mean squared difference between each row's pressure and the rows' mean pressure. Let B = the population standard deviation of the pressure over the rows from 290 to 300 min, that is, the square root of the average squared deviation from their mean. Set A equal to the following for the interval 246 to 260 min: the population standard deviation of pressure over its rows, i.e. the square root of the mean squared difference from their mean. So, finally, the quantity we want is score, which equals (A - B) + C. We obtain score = 51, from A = 37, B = 12.7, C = 26.6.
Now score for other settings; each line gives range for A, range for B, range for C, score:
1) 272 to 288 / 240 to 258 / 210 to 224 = -8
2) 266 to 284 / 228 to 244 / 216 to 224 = 20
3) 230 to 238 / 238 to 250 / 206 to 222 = 4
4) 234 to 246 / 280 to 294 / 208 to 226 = -6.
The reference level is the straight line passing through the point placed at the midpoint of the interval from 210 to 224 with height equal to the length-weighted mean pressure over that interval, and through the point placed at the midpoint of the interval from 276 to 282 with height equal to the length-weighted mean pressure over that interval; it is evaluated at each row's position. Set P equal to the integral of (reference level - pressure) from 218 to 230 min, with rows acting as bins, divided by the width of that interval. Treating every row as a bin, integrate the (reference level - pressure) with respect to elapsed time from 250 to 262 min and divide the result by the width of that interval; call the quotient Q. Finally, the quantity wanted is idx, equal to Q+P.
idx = 50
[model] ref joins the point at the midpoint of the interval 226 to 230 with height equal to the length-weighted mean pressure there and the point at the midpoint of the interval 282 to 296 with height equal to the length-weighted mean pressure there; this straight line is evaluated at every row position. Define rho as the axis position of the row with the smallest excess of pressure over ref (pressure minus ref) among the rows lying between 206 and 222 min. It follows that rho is 221.0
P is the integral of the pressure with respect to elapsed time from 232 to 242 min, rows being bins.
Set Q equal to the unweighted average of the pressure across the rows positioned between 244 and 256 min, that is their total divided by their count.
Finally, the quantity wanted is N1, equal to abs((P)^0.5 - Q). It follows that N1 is 216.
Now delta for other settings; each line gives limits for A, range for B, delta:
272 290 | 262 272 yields 9.1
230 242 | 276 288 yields 2.1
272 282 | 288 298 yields 0.1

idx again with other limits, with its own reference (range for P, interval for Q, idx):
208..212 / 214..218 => 3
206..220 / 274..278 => 17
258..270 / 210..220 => 71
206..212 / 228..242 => -25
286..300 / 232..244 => -99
